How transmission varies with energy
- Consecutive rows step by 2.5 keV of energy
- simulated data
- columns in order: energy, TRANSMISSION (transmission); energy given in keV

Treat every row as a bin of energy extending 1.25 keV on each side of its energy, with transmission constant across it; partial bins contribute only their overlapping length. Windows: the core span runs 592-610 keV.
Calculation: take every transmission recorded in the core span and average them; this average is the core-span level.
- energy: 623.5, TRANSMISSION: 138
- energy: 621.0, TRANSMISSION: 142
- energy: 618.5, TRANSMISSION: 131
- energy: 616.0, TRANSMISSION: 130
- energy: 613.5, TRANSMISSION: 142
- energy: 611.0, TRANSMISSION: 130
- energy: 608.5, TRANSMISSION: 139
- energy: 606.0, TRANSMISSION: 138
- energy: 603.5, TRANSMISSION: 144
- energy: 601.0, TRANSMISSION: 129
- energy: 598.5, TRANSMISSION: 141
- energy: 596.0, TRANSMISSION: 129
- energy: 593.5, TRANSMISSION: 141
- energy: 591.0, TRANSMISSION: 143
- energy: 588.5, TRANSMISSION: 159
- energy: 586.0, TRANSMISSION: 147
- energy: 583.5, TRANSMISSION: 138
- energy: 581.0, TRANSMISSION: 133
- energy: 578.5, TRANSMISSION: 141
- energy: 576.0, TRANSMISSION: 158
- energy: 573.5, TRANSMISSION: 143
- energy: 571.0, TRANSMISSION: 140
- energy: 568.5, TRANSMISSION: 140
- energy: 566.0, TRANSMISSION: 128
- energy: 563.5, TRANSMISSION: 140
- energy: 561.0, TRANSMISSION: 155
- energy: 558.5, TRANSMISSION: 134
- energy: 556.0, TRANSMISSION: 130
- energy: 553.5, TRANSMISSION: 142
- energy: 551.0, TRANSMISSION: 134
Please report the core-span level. 137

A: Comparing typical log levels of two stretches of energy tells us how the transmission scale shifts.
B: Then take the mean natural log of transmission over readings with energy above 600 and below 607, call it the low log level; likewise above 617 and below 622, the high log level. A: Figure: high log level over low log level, 1.00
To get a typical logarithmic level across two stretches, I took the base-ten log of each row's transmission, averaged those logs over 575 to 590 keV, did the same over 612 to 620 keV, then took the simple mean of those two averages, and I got 2.15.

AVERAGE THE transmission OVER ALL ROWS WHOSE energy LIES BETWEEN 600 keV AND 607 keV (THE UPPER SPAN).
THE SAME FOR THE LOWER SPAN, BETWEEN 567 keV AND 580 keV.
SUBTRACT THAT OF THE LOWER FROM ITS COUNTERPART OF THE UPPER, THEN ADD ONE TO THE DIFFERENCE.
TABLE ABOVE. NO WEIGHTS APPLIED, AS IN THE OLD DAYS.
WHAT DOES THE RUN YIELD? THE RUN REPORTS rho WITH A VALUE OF -6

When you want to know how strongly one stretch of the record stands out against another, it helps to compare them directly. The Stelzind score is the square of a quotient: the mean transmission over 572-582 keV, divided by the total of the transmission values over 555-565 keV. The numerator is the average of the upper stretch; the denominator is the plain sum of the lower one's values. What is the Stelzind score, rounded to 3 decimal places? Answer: 0.066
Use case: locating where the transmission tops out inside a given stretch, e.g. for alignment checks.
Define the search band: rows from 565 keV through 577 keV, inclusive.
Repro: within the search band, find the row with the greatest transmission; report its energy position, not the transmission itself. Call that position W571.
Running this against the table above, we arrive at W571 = 576.0 keV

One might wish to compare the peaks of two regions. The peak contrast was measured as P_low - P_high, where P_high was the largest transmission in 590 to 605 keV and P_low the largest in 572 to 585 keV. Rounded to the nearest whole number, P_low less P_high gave 14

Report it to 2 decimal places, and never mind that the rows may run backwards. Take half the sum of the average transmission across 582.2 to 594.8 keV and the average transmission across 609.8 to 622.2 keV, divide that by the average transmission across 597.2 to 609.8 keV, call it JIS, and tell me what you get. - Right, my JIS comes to 1.02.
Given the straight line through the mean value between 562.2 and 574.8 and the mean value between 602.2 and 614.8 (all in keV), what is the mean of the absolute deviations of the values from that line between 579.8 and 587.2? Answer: 5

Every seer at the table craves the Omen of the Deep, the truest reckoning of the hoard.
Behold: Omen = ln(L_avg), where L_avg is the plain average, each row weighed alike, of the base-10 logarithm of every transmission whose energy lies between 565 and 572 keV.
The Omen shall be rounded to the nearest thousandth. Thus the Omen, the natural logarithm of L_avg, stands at 0.758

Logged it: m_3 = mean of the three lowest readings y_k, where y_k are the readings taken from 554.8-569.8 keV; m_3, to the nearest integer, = 131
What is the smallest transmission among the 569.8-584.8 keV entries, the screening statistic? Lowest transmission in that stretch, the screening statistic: 133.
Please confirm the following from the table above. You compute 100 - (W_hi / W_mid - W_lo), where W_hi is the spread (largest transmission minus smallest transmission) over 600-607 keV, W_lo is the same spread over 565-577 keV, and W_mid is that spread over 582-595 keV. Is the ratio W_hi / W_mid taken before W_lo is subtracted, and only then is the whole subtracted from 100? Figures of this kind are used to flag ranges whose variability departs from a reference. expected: 129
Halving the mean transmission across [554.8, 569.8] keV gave 68.9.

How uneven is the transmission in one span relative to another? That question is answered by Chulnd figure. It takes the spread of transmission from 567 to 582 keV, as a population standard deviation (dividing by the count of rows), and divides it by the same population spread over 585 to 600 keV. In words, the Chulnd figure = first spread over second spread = 0.85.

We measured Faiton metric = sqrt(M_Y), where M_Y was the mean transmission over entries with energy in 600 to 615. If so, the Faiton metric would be 11.7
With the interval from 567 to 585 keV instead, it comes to 11.9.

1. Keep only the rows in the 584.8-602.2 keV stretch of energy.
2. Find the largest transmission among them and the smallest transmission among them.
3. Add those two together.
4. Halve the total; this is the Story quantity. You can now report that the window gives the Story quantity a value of 144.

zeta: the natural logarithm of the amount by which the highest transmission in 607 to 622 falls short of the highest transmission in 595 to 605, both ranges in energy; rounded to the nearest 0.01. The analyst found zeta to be 0.69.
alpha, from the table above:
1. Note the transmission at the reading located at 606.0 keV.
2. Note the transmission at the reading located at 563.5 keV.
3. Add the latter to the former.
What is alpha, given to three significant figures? 278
